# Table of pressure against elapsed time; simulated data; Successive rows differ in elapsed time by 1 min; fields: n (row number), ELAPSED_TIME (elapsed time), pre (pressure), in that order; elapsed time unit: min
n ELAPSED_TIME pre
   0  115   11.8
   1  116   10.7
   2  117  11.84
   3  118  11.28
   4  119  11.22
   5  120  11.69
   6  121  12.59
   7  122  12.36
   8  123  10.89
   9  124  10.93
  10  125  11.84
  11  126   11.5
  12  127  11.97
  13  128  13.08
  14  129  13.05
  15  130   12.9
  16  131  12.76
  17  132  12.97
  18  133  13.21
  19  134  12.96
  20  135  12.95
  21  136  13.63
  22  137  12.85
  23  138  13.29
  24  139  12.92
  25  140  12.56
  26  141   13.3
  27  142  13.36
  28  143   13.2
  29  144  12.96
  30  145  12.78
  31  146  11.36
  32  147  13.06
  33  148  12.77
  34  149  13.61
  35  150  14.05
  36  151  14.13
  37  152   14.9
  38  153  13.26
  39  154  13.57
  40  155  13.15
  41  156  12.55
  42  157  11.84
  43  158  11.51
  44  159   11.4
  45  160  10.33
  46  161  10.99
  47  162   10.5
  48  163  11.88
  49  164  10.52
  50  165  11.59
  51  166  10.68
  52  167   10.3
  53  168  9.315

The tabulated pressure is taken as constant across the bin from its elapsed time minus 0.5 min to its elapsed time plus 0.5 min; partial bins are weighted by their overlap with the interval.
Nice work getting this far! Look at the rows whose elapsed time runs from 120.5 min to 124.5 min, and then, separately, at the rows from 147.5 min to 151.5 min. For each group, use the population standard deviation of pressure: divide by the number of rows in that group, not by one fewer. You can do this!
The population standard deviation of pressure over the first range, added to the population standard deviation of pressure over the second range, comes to 1.3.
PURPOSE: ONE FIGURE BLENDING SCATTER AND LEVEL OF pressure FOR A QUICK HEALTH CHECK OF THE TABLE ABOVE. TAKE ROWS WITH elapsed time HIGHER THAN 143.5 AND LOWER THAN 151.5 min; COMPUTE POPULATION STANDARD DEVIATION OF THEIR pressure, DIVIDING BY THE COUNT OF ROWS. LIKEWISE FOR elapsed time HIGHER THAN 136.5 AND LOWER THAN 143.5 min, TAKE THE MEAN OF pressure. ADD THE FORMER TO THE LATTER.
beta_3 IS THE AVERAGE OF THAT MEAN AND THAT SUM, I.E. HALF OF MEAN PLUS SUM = 13.5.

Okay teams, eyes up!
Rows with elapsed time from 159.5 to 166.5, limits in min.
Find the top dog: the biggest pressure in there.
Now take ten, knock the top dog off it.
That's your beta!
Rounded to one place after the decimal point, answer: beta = -1.9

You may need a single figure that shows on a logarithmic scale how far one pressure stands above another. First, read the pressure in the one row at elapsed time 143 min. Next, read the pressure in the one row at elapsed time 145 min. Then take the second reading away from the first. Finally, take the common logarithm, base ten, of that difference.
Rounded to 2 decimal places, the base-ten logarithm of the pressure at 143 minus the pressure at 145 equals -0.38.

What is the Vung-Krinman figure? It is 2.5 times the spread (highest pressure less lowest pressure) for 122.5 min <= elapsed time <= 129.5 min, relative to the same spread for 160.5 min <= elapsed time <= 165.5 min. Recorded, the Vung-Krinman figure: 4.0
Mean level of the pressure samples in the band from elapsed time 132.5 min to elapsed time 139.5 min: 13.1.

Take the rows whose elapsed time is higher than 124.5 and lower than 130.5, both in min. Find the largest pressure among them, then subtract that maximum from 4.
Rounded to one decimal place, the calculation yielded -9.1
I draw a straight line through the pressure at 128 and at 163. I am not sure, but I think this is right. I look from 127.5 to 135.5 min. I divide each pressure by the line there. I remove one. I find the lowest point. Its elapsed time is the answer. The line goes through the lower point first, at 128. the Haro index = 131 min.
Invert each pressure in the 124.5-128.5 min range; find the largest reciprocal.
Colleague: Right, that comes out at 0.087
